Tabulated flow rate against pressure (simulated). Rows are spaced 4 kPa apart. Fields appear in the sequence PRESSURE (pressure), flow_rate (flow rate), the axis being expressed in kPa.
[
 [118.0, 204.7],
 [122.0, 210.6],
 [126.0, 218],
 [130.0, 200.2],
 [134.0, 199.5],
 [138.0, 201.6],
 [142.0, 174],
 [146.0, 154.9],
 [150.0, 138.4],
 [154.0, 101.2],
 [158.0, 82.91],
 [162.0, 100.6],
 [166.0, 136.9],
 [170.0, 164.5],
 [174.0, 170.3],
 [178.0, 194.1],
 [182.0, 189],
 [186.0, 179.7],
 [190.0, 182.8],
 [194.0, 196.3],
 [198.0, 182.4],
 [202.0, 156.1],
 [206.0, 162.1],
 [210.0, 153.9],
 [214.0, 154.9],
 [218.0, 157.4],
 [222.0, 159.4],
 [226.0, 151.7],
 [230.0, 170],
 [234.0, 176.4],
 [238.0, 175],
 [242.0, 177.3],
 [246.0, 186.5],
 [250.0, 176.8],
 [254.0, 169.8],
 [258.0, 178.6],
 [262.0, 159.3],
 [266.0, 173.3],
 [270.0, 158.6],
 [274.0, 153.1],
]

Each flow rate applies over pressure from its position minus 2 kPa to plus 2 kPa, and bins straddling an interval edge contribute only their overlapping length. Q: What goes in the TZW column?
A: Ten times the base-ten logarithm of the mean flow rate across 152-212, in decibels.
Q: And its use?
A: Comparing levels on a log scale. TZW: 22.0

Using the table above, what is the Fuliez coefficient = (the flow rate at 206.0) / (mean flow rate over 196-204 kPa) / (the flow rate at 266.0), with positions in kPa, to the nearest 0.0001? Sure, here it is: 0.0055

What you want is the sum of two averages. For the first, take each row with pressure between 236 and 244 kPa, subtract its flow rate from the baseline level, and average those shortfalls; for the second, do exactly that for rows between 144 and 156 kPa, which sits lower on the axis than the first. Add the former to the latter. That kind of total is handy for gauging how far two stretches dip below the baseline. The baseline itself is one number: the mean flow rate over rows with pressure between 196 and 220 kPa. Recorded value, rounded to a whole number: 15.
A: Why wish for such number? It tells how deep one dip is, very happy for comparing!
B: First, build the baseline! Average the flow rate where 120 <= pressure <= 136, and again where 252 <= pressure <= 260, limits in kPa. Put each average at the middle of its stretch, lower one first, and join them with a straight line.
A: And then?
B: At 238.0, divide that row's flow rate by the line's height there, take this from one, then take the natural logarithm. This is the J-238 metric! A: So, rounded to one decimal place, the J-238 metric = -3.8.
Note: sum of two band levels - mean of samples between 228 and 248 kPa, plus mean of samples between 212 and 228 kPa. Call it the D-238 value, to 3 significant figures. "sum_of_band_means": 333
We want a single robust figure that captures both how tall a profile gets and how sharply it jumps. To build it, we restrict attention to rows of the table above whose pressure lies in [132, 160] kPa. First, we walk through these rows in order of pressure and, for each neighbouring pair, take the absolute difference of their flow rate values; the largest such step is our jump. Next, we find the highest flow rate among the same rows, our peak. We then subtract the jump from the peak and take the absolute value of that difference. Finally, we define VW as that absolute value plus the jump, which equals 202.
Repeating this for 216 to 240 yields 176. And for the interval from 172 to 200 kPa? 196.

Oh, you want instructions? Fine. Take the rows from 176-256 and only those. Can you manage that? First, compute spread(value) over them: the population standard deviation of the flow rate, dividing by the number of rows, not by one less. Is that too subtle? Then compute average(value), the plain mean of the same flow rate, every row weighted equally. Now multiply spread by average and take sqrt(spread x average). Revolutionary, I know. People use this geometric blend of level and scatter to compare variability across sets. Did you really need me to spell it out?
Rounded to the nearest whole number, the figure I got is 48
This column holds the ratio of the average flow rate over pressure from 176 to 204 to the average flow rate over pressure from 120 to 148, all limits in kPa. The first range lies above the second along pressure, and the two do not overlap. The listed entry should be 0.94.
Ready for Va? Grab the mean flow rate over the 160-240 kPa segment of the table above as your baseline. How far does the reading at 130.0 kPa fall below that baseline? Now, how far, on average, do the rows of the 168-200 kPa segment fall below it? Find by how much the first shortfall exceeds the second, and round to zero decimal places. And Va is -18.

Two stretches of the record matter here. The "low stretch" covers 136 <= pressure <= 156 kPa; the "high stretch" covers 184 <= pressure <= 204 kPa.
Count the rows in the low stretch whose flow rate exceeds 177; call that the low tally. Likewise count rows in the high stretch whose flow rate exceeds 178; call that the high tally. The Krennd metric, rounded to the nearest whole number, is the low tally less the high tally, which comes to -3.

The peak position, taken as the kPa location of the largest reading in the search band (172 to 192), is 178.0 kPa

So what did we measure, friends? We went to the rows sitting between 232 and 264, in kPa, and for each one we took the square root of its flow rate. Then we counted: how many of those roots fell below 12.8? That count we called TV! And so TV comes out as 1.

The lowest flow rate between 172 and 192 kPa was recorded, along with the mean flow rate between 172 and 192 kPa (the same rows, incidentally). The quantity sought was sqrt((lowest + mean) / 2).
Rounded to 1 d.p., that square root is 13.3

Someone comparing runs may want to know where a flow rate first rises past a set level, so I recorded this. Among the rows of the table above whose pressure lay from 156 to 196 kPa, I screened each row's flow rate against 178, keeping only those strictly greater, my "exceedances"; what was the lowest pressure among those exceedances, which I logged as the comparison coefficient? 178.0 kPa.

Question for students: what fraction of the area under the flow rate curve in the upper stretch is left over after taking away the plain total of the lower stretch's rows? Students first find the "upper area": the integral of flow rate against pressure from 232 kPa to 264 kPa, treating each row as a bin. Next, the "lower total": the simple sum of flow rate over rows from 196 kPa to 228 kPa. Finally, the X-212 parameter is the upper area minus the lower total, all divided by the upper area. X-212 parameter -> 0.77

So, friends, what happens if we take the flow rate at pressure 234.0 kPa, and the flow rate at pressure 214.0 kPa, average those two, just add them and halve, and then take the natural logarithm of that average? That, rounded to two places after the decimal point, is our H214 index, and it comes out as 5.11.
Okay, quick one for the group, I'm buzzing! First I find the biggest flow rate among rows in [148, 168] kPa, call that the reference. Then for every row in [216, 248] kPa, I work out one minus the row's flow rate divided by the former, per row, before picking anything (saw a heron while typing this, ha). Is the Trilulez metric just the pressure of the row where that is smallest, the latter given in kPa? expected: 246.0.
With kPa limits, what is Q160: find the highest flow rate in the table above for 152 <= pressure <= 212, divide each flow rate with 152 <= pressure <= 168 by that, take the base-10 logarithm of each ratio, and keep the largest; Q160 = -0.16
